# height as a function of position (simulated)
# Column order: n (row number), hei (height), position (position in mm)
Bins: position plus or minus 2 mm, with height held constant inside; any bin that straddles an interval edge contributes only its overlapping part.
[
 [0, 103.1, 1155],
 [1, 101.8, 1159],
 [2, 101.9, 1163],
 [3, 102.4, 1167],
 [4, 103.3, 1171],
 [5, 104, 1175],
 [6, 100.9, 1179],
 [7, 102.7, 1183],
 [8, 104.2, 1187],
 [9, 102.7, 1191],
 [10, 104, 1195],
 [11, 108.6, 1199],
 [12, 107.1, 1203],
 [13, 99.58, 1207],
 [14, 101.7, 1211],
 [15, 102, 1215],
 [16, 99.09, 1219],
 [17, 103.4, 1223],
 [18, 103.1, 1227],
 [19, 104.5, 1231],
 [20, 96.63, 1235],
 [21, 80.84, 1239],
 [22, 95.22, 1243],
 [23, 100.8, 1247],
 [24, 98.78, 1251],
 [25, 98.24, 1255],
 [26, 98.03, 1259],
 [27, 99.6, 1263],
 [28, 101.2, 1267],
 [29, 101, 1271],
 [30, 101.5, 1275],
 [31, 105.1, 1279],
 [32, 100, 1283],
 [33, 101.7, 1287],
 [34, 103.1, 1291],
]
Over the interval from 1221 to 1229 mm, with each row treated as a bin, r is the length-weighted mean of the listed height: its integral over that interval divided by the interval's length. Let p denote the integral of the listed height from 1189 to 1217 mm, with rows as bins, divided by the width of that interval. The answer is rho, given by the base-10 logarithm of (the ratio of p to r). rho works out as 0.002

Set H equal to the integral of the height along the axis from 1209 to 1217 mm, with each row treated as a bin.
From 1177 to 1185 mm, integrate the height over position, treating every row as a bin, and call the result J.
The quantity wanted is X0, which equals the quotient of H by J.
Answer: 1.0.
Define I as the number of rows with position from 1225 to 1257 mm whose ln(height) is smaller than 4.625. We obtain 6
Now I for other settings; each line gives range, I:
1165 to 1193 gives 1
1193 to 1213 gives 2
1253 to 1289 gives 8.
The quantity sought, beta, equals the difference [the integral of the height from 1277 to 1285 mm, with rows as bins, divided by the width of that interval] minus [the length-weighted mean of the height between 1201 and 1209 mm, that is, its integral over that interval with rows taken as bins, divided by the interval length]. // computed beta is -1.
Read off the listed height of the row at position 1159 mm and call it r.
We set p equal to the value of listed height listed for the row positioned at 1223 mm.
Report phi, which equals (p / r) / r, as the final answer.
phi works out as 0.0100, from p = 103.4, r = 101.8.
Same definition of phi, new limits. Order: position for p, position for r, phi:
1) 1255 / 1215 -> 0.0094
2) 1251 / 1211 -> 0.0096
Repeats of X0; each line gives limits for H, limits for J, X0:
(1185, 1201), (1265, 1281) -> 1.0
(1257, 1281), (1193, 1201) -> 2.9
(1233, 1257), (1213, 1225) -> 1.9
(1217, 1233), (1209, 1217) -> 2.0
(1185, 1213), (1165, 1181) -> 1.8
